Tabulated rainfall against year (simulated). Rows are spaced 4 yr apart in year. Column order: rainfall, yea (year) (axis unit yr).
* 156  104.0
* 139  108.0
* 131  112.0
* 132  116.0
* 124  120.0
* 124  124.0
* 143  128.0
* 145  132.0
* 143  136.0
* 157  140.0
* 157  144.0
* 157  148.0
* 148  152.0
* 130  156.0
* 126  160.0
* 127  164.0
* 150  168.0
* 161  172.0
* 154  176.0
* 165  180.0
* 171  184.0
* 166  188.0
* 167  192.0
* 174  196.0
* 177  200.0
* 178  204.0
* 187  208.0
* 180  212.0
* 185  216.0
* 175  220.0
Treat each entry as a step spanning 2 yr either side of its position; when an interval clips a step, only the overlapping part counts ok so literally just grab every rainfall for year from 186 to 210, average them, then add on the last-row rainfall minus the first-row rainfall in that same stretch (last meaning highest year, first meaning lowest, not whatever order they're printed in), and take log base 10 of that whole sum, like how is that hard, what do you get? 2.29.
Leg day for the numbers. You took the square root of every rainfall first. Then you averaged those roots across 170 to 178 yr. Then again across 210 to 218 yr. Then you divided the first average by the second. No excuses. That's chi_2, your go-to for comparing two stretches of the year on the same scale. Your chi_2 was 0.93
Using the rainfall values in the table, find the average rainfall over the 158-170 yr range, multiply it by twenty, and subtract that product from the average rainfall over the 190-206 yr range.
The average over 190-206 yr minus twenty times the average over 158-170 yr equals -2513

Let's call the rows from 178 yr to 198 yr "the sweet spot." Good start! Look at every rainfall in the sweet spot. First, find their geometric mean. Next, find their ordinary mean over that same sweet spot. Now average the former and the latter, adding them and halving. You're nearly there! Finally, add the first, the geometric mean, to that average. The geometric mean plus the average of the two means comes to 337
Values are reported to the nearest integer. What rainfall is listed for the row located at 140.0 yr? 157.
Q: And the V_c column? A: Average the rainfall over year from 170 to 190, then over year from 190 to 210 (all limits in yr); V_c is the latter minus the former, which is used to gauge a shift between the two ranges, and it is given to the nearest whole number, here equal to 13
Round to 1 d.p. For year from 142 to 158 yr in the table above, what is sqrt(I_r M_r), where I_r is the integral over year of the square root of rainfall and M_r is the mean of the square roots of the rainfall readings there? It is 48.6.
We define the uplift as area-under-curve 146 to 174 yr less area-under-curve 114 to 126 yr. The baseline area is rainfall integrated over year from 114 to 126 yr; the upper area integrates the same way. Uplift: 2476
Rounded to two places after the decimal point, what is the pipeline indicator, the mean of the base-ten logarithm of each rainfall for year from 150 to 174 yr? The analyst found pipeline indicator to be 2.15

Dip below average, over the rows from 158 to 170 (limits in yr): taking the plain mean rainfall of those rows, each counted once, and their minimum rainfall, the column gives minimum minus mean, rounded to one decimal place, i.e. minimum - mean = -8.3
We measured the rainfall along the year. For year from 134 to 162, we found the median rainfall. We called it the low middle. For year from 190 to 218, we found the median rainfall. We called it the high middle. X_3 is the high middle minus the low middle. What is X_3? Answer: 30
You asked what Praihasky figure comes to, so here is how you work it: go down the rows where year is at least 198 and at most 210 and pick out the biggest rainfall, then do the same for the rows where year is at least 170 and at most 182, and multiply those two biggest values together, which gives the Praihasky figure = 30855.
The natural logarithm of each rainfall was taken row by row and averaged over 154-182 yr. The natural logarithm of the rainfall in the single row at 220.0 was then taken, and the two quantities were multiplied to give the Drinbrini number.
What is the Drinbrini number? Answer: 25.7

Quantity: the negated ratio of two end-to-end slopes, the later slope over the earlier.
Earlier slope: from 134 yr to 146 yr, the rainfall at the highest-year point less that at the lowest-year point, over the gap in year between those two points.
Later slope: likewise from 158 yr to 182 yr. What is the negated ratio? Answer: -1.1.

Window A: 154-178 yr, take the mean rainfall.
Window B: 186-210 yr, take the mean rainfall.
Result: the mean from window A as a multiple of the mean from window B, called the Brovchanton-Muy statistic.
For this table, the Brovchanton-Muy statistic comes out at 0.808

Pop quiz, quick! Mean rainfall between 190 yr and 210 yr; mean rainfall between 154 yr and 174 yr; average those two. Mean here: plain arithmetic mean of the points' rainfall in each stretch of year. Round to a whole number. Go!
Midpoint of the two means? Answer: 158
